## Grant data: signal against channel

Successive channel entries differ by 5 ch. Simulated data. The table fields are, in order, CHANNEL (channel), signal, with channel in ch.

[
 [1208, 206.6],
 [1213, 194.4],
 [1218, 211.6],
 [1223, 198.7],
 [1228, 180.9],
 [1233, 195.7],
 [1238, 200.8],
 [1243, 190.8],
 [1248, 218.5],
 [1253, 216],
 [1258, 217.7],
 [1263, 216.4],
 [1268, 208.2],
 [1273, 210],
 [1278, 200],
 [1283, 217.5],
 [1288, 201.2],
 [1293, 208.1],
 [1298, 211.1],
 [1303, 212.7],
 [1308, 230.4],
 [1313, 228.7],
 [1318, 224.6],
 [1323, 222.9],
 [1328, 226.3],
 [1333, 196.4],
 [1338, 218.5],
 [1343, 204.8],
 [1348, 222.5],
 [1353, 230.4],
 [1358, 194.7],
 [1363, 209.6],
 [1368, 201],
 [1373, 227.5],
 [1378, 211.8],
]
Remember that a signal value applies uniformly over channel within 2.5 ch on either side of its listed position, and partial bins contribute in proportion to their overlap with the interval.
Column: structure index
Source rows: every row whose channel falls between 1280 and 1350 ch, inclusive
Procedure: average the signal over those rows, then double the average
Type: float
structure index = 432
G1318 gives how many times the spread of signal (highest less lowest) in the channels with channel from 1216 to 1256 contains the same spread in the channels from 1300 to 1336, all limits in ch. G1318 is 1.1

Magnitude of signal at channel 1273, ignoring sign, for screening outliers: 210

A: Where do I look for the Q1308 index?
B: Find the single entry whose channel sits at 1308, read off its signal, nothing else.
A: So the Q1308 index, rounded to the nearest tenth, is 230.4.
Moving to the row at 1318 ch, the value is 224.6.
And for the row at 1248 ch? 218.5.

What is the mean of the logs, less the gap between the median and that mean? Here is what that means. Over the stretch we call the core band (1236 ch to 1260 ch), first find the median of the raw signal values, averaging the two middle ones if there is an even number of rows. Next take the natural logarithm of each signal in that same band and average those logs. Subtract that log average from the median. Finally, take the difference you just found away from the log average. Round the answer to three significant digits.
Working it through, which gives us -205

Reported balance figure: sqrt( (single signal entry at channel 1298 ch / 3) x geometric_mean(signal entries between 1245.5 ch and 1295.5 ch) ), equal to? 122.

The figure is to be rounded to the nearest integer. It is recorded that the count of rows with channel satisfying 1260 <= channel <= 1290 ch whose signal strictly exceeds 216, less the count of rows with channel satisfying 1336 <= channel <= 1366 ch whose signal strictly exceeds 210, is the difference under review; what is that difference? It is -1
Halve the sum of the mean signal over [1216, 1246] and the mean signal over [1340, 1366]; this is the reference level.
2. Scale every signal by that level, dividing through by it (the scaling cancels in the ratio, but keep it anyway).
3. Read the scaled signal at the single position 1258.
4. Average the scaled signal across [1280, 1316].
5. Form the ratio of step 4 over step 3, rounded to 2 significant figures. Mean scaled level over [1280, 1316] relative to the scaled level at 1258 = 0.99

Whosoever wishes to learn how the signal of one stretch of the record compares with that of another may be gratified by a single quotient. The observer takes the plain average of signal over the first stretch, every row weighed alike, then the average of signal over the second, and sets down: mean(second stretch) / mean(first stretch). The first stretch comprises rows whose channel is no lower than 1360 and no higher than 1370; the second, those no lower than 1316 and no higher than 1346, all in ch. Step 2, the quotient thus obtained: 1.05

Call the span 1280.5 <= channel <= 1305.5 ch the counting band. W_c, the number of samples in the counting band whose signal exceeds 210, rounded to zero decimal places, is 3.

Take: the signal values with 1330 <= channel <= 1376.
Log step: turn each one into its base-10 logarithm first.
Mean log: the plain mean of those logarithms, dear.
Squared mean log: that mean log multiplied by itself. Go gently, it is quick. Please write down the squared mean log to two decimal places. 5.41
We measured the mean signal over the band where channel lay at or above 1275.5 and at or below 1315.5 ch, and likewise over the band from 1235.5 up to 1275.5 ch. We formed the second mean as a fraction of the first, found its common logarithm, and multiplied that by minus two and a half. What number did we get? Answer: 0.020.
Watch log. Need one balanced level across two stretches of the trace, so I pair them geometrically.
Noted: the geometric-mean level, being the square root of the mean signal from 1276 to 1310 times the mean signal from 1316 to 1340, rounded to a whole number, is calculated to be 215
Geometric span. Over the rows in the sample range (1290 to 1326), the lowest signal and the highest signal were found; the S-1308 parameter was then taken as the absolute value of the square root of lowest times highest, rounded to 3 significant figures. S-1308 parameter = 219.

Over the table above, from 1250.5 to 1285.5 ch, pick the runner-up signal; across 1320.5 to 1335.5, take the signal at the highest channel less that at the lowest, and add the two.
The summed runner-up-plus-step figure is 191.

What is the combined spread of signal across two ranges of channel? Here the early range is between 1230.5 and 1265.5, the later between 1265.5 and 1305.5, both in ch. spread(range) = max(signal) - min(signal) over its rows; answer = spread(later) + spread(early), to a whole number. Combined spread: 45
